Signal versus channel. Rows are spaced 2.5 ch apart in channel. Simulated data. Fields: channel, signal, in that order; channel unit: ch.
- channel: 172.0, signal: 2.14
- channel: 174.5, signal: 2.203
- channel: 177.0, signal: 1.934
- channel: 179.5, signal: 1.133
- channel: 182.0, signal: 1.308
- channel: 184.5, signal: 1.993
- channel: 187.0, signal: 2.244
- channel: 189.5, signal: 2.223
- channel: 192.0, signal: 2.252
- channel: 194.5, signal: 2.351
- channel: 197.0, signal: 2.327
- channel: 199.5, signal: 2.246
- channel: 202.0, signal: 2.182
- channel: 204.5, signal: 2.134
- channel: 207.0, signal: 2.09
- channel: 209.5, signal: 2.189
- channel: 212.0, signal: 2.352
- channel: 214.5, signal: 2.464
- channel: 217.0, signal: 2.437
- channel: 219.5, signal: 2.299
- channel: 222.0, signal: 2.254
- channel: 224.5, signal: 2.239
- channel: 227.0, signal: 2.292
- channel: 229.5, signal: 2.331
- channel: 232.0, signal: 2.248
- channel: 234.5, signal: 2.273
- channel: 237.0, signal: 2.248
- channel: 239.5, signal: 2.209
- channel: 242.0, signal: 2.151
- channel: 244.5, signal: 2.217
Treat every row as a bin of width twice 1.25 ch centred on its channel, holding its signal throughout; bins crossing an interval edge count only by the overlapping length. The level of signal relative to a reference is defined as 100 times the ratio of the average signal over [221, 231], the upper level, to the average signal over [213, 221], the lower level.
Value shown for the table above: 95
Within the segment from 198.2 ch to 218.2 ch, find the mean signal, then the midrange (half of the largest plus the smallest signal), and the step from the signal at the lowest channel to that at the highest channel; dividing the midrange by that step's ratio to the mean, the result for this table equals 27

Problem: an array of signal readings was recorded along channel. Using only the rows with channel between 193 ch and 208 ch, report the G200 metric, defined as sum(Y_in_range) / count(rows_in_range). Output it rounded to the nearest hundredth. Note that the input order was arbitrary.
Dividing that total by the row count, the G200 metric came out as 2.22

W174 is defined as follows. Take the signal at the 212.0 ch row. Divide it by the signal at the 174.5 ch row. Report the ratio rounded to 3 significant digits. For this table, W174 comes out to 1.07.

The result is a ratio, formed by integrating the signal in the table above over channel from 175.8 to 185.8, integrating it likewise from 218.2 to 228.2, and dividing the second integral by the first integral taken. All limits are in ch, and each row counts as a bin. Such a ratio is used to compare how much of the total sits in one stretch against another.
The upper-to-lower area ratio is 1.4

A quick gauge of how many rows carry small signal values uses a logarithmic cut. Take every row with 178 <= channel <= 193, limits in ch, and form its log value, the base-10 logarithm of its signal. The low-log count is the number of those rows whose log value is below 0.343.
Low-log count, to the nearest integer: 3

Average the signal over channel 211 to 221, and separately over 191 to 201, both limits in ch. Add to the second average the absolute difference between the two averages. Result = 2.39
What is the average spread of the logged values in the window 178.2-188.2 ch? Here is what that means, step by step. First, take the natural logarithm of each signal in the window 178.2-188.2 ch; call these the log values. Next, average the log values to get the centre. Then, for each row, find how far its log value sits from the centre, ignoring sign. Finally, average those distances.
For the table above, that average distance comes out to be 0.28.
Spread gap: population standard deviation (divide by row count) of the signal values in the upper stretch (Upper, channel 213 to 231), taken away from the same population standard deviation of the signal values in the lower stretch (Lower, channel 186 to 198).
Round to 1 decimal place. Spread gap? 0.0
